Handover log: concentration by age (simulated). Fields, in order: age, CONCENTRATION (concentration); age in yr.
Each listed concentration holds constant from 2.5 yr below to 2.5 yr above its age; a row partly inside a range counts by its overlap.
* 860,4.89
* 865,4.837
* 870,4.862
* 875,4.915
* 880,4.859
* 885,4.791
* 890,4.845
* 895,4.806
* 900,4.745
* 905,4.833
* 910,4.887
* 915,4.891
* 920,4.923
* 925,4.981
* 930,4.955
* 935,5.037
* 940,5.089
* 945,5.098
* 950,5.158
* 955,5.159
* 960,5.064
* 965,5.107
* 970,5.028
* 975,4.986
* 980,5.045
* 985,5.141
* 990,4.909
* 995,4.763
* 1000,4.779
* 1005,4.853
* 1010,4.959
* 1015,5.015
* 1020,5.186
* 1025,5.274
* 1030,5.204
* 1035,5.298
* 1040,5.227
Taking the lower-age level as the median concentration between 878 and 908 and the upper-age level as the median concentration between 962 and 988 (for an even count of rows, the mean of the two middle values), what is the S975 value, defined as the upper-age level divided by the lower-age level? 1.05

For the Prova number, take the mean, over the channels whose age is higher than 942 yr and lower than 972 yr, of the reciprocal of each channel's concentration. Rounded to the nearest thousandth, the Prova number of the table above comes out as 0.196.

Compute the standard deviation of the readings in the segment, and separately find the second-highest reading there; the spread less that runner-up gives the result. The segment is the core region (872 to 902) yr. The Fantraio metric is -4.80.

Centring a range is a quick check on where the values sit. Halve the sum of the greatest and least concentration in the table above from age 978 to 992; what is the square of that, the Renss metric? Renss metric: 25.3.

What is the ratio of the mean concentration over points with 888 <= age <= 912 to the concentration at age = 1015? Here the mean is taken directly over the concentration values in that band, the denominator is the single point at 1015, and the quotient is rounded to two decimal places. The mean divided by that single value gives 0.96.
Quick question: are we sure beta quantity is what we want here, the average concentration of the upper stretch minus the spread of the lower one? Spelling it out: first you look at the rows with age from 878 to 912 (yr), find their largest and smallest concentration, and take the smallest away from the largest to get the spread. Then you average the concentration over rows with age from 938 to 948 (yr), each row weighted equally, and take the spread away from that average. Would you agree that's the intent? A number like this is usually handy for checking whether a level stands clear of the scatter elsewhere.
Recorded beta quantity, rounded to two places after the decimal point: 4.95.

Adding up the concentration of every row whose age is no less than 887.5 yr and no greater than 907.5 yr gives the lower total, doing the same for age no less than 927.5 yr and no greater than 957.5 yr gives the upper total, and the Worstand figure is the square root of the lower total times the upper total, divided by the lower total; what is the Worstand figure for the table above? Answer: 1.26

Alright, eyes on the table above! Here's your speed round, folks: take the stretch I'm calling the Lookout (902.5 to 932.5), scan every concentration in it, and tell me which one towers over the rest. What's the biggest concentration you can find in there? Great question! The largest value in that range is 4.981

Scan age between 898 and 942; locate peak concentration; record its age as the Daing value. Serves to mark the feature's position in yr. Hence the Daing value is 940 yr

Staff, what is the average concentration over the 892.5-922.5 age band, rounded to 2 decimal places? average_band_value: 4.85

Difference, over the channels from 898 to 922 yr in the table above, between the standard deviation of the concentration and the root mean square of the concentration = -4.79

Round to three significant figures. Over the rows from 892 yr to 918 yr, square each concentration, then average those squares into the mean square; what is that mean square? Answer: 23.4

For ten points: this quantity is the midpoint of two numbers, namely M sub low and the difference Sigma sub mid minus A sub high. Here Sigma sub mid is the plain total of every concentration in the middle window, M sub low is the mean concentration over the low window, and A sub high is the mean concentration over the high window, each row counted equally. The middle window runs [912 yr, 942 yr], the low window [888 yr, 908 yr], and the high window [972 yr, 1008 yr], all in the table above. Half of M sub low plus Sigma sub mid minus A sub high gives 14.9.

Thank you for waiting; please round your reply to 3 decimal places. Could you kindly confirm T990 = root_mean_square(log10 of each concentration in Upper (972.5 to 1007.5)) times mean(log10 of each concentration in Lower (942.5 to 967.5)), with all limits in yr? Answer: 0.491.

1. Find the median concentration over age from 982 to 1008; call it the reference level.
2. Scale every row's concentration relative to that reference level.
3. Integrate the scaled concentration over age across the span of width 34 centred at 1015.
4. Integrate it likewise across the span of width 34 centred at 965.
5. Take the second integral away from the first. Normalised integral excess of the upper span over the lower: -0.3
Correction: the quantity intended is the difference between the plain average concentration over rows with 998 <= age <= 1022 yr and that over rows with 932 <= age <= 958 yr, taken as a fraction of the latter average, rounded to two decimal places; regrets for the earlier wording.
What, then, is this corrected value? -0.03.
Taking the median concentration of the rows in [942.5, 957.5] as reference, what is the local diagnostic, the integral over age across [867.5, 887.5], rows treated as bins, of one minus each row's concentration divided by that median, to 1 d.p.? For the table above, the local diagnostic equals 1.2 yr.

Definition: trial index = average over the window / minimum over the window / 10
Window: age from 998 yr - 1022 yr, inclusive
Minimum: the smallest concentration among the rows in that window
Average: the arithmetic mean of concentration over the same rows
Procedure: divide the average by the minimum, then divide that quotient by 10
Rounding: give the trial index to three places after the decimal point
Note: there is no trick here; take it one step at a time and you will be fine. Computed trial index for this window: 0.104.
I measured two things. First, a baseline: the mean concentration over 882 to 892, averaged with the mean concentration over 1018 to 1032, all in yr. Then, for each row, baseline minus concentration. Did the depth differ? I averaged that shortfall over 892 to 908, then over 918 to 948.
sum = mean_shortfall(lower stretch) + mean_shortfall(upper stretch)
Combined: 0.23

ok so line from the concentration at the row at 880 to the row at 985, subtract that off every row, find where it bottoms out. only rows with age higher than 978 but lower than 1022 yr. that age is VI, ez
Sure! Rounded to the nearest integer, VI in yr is 995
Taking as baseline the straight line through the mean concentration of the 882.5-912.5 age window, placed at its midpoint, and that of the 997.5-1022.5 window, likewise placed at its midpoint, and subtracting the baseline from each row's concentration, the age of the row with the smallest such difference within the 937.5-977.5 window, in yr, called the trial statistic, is 975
